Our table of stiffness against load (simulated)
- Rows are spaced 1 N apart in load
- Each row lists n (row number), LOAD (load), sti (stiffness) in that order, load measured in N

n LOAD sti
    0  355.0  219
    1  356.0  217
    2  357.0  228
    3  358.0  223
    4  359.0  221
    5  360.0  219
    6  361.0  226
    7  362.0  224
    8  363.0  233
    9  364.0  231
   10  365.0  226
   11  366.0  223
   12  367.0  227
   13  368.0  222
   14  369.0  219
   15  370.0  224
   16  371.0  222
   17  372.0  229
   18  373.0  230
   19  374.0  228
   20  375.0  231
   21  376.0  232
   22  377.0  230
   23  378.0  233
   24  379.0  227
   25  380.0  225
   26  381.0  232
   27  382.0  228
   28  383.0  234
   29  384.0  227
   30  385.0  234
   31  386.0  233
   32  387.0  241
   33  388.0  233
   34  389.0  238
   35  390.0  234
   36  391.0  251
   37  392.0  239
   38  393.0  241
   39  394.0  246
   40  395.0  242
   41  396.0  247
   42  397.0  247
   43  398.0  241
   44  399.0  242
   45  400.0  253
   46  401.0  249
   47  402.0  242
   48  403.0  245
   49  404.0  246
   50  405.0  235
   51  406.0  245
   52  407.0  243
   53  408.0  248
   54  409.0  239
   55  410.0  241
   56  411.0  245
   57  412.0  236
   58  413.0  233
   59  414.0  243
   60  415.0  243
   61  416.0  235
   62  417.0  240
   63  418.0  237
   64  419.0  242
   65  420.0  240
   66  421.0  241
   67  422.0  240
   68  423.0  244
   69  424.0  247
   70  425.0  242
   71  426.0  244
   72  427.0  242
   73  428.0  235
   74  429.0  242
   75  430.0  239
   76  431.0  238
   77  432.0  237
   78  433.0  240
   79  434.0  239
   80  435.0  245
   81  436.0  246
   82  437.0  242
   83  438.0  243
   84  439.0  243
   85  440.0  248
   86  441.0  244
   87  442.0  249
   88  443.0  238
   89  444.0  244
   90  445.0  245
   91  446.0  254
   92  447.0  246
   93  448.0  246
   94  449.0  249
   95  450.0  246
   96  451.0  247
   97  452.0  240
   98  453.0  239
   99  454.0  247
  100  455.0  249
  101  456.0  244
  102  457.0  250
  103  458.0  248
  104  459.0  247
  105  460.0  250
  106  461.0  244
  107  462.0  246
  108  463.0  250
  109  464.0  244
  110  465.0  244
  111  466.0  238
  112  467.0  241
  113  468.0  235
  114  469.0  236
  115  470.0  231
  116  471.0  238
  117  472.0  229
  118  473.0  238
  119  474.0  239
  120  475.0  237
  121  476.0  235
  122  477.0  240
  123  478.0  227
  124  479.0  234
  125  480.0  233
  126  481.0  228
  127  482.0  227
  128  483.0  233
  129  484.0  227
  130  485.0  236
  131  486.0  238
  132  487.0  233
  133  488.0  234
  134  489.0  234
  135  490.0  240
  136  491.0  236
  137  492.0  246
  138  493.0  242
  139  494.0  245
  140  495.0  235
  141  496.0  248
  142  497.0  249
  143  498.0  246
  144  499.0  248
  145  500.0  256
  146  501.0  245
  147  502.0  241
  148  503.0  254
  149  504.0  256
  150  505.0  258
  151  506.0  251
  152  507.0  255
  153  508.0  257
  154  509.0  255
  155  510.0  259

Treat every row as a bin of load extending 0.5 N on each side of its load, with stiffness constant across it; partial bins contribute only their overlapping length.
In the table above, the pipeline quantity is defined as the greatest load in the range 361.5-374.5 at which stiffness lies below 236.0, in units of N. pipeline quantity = 374.0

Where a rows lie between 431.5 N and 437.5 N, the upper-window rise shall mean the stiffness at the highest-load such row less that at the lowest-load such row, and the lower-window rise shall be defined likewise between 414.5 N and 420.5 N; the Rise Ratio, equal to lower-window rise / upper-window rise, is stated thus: -0.6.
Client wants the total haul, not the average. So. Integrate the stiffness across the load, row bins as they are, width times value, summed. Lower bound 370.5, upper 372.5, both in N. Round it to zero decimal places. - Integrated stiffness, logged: 451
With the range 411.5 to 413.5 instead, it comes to 469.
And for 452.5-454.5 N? 486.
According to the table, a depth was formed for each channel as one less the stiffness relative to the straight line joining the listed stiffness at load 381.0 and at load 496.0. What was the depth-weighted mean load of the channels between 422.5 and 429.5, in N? 424.8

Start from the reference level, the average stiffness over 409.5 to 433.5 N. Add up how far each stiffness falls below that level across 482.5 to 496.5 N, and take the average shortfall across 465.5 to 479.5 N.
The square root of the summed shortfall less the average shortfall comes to 5.6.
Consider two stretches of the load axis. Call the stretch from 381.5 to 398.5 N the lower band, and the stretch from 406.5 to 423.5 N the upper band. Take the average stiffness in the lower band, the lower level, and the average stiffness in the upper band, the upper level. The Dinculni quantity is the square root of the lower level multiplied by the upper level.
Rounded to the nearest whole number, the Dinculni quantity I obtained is 240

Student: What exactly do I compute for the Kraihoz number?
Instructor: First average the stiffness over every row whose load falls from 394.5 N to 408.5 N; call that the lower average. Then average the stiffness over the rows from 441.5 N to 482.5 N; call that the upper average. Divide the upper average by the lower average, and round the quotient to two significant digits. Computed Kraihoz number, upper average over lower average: 0.99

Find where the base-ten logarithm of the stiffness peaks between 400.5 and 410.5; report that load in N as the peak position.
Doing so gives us 401.0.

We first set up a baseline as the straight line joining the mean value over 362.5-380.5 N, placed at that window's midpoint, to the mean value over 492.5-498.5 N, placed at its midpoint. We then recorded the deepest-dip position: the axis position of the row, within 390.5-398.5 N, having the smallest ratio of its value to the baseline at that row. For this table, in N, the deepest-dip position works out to 392.0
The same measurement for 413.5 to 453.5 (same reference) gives 428.0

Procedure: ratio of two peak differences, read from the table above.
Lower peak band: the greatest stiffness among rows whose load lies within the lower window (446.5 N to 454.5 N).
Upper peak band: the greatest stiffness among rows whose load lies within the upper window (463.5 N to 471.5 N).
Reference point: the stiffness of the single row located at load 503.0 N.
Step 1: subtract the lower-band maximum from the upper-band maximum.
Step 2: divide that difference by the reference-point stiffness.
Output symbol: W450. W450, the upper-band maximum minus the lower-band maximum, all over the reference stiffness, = -0.02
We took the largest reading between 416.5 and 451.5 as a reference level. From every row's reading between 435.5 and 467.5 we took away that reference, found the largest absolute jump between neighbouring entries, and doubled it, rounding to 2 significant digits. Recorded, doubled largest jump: 22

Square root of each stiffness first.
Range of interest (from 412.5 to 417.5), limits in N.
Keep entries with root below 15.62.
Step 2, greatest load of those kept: 417.0 N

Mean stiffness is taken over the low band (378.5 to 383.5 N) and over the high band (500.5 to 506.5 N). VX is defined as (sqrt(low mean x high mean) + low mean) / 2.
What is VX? 234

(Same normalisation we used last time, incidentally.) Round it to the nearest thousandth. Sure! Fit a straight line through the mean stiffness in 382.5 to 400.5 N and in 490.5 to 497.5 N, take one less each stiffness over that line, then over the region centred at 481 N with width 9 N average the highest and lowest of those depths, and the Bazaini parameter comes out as 0.038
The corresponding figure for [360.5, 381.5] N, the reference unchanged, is 0.056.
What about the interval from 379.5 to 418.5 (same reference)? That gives 0.005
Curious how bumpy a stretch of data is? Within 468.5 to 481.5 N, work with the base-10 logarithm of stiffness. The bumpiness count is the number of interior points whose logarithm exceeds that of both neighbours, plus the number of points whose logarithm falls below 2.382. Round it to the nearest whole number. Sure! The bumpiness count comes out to 17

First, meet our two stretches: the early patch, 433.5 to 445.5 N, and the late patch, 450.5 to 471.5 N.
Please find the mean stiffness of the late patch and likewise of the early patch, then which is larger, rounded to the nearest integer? 244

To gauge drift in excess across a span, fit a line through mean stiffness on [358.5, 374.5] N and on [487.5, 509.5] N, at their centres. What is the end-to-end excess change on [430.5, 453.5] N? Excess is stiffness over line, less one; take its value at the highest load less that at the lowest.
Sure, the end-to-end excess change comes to -0.011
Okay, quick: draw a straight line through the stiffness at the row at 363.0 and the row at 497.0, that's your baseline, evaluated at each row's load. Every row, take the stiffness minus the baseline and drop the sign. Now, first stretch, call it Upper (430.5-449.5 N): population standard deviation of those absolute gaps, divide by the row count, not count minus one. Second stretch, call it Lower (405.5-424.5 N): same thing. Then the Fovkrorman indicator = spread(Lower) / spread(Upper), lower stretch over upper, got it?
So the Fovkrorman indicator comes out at 1.0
